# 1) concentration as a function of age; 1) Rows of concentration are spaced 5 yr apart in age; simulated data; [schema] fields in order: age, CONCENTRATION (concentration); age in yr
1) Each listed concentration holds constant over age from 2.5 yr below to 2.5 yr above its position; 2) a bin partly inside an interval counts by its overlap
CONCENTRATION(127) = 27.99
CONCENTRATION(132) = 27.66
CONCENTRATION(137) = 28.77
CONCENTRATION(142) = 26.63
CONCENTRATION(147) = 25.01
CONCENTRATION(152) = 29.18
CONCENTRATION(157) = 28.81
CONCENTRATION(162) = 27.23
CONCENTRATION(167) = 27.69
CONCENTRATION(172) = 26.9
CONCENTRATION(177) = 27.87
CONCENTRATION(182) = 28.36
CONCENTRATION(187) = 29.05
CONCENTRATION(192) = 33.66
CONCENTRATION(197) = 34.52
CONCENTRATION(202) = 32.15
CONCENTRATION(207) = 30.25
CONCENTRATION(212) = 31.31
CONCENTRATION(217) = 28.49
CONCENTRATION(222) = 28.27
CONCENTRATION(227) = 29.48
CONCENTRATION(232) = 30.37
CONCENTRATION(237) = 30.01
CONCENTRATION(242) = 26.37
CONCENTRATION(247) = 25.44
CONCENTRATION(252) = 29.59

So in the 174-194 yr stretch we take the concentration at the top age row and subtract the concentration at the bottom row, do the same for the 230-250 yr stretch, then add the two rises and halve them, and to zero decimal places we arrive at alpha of 0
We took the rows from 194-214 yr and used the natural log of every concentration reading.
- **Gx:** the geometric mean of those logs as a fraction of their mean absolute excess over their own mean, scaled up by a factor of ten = 875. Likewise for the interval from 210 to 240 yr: 1106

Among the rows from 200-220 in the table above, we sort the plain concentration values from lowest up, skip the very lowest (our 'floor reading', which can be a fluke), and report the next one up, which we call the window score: 30.25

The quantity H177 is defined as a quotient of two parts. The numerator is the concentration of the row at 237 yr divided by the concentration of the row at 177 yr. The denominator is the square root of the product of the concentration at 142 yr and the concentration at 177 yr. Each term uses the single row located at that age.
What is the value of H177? 0.040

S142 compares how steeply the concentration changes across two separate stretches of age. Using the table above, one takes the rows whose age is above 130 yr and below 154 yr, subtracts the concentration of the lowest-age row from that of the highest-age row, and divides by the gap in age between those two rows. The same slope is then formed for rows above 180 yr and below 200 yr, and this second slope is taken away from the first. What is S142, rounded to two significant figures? -0.33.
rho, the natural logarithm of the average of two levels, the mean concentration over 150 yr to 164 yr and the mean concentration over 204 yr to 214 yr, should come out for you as 3.39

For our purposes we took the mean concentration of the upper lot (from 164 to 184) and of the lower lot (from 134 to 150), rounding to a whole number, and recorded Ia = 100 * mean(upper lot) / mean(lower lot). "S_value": 103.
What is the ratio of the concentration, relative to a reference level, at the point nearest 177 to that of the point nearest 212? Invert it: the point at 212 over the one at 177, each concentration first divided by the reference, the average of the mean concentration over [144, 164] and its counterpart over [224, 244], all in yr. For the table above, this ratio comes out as 1.12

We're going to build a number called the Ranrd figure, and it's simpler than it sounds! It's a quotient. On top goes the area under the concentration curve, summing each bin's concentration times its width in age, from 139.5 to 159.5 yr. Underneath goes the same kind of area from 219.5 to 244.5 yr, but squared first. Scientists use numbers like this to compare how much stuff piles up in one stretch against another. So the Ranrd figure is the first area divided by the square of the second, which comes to 0.0011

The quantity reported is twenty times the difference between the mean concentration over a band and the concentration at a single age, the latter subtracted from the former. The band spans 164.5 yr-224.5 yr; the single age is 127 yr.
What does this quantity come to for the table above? 38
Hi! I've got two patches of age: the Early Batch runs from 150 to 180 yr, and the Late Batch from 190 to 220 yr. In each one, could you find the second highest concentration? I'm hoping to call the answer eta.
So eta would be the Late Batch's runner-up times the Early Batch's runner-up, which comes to 970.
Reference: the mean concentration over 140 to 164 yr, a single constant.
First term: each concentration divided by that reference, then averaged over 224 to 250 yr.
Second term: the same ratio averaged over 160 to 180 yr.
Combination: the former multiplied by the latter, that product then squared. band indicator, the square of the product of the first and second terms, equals 1.1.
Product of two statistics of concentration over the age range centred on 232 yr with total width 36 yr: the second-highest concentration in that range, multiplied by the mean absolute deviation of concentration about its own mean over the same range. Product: 43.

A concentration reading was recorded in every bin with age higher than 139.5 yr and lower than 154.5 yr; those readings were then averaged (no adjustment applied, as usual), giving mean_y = 26.9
